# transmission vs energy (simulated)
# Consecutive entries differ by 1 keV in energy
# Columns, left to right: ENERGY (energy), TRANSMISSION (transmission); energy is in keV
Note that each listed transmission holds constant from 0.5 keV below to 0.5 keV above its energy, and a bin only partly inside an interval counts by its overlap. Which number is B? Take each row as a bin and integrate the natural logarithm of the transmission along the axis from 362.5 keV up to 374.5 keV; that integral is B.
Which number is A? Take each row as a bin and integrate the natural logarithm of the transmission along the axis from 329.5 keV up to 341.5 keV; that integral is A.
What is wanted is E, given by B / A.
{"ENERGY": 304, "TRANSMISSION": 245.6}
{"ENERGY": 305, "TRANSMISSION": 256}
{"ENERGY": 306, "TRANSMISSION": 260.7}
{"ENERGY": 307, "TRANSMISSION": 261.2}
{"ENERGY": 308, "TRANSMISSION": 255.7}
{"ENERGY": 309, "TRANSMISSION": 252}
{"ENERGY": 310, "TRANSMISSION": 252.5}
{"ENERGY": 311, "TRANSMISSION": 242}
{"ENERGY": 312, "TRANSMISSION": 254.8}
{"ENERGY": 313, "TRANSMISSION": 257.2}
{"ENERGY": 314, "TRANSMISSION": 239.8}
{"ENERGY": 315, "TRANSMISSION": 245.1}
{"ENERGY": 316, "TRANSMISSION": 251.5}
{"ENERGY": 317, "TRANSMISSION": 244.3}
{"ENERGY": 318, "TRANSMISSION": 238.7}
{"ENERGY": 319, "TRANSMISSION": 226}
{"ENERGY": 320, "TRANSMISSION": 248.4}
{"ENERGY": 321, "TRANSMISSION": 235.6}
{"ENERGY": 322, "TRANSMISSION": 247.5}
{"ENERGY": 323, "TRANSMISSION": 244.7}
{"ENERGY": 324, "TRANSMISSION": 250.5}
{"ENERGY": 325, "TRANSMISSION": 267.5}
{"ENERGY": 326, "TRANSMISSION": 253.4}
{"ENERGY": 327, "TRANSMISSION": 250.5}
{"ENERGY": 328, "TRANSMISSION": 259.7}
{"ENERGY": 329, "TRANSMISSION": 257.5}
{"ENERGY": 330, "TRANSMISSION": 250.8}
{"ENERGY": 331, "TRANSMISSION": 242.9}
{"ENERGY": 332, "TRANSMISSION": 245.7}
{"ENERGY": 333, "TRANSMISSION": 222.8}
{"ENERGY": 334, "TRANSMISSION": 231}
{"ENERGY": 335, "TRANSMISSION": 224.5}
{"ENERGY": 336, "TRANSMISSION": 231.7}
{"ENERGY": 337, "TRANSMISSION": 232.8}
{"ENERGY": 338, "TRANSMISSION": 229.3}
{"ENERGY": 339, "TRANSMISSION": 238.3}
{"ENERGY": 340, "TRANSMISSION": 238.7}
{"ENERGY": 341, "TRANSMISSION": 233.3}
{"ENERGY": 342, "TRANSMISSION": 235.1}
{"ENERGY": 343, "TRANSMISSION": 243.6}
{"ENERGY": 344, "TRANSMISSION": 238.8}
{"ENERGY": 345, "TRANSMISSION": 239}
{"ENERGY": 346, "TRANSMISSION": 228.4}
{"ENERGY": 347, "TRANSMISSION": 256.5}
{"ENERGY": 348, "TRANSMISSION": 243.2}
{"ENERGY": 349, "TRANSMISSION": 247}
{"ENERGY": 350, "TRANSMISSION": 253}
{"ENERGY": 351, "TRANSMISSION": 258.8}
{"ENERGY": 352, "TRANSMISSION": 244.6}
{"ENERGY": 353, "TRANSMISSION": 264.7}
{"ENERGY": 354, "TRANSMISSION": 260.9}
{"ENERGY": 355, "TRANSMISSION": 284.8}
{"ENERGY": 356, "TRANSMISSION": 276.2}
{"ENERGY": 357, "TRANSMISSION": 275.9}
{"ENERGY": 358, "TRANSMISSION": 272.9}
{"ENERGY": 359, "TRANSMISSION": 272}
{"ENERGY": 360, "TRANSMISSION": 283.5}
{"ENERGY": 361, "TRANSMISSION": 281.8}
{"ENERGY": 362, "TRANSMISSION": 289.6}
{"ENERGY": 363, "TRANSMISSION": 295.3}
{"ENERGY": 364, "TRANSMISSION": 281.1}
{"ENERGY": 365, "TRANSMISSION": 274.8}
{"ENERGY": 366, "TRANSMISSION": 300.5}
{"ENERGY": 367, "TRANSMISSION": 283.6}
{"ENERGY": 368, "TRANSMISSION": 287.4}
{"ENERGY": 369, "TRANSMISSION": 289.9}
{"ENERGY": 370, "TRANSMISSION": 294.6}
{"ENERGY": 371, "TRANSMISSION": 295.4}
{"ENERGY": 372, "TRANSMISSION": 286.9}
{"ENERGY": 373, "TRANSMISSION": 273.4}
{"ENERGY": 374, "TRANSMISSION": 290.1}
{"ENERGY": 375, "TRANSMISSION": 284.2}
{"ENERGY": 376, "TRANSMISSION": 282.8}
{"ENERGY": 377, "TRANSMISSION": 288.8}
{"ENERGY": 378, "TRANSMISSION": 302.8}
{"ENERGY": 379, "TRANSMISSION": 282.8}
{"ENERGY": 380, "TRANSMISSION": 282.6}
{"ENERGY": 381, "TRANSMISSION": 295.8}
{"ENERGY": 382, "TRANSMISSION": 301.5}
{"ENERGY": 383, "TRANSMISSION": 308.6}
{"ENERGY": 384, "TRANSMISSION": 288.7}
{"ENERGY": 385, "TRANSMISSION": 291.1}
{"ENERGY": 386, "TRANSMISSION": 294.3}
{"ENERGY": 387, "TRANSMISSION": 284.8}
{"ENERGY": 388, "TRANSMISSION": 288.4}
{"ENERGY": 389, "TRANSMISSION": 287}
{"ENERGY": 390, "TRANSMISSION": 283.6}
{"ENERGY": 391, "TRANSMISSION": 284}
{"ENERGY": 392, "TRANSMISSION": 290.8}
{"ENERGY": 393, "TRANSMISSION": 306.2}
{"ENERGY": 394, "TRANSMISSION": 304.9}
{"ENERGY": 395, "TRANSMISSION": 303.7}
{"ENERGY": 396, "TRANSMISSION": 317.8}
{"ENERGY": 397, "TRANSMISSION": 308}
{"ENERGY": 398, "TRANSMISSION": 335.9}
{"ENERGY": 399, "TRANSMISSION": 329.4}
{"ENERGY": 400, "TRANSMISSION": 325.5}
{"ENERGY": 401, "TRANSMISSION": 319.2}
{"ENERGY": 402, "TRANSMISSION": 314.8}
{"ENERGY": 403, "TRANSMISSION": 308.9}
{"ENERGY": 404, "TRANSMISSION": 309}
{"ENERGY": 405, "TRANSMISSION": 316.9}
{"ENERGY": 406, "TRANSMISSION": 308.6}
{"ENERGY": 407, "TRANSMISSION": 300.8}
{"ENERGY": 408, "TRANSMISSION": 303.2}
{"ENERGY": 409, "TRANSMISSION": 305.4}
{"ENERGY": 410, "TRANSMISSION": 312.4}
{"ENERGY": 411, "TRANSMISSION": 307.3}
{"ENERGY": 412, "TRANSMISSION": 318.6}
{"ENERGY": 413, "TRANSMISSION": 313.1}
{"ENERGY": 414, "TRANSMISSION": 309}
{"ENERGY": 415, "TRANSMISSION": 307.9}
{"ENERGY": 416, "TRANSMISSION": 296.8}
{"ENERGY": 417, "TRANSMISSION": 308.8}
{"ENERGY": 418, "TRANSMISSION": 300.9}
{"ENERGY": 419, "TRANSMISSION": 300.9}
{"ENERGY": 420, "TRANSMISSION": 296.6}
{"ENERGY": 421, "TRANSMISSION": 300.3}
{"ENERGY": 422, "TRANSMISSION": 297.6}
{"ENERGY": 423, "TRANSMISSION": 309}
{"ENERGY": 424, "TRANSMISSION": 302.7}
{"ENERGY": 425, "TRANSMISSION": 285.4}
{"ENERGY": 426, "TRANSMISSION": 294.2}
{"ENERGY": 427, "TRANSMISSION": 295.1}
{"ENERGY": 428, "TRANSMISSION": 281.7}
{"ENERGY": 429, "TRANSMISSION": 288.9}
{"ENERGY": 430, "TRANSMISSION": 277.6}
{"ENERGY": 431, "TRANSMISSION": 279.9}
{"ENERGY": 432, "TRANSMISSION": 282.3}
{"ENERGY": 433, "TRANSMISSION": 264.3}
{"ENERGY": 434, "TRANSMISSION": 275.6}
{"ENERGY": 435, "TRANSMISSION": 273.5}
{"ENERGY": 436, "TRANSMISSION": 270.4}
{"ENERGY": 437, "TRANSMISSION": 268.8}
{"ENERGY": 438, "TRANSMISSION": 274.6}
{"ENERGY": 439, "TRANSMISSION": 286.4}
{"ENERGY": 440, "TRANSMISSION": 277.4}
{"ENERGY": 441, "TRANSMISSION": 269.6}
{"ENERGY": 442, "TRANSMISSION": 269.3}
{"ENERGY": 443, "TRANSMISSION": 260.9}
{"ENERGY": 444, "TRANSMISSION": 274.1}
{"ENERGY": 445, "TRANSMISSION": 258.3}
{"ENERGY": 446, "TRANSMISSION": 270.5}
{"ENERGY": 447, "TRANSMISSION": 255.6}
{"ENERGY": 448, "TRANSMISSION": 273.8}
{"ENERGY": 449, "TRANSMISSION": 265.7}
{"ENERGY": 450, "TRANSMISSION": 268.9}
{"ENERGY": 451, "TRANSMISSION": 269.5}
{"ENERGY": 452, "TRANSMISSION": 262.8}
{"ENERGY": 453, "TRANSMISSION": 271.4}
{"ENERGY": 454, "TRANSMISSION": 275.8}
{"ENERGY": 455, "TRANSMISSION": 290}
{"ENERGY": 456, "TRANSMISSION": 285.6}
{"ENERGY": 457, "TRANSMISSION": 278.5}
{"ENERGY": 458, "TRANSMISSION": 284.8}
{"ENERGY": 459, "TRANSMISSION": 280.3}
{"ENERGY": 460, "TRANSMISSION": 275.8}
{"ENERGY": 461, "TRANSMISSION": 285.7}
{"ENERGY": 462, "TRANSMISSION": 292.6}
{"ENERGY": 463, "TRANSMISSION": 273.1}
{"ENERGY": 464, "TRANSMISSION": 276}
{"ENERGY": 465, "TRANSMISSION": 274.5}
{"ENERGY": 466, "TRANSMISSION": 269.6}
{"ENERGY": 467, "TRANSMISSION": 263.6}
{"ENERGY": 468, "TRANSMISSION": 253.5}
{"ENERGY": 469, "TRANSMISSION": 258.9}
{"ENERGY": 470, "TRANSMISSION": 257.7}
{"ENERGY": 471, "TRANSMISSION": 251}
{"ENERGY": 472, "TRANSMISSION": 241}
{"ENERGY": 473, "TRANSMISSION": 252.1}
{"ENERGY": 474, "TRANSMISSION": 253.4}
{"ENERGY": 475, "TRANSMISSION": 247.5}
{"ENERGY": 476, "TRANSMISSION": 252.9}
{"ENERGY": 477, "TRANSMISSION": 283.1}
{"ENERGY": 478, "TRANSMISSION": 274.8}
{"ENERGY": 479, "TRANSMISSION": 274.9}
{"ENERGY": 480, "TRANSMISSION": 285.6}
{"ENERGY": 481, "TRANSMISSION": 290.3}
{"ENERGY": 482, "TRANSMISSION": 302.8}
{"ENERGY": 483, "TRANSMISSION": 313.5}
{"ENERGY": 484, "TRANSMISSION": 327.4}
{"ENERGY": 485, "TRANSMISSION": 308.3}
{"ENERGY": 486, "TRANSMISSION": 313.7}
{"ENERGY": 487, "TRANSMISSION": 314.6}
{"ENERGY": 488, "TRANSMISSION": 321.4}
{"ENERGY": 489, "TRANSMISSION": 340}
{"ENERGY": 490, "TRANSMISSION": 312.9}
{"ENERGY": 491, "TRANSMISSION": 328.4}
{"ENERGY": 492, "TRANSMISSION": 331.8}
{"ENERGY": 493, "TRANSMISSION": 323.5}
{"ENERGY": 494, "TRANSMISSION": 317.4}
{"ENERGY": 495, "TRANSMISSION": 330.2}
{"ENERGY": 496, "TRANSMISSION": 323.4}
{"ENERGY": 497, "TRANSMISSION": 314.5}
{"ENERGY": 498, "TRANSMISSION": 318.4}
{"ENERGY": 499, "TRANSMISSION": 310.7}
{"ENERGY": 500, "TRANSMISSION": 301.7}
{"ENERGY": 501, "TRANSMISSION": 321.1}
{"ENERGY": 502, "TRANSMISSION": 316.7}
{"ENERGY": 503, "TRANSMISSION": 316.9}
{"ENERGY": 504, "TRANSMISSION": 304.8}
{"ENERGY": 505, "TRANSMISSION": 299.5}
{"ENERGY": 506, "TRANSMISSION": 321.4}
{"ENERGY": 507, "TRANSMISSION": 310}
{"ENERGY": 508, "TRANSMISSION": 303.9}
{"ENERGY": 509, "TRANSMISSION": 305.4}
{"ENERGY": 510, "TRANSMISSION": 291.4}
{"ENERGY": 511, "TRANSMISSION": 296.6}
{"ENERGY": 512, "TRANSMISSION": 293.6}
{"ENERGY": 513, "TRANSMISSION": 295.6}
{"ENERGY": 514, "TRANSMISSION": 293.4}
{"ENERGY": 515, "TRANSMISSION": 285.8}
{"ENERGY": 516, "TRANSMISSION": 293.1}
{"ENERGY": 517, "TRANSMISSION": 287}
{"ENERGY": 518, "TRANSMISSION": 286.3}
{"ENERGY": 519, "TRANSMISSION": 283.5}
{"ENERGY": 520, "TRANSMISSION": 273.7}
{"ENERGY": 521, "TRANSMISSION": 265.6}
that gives 1.04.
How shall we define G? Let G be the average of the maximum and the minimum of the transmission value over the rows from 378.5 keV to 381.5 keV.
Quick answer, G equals 289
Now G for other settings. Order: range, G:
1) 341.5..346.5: 236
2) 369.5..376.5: 284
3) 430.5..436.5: 273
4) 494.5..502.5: 316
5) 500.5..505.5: 310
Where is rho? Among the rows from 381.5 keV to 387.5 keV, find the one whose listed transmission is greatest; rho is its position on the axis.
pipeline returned 383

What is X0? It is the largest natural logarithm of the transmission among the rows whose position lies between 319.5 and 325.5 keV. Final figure 5.589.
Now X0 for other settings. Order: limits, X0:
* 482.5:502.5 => 5.829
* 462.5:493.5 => 5.829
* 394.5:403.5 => 5.817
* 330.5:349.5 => 5.547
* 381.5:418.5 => 5.817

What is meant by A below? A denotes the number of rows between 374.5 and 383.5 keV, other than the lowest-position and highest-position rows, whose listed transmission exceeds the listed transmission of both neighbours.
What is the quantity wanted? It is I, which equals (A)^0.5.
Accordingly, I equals 1.0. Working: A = 1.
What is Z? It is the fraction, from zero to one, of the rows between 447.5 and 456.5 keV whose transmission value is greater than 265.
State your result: 0.89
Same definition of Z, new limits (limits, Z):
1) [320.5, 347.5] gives 0.04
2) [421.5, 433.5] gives 0.92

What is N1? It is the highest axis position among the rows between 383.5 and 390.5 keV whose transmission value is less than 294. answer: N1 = 390 keV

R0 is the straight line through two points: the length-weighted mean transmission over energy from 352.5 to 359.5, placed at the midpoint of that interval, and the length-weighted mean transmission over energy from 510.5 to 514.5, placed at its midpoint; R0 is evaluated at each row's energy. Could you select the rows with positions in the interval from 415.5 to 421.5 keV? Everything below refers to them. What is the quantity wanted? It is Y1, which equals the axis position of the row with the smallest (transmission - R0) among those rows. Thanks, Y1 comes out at 420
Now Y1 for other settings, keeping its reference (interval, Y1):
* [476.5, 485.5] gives 479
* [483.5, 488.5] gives 485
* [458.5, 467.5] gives 467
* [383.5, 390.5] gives 390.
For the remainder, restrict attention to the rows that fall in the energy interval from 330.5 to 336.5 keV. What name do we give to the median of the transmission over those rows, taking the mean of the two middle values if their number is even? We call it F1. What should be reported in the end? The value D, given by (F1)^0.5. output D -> 15.2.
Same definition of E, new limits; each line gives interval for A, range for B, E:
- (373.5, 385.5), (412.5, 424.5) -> 1.01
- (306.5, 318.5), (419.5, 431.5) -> 1.03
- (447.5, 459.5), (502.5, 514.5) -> 1.02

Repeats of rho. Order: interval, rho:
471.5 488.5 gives 484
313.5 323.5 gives 316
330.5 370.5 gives 366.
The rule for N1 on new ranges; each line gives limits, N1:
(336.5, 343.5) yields 343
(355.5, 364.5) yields 364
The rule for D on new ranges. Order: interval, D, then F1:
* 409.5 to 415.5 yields 17.6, 311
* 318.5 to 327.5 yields 15.8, 248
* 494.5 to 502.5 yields 17.8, 318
